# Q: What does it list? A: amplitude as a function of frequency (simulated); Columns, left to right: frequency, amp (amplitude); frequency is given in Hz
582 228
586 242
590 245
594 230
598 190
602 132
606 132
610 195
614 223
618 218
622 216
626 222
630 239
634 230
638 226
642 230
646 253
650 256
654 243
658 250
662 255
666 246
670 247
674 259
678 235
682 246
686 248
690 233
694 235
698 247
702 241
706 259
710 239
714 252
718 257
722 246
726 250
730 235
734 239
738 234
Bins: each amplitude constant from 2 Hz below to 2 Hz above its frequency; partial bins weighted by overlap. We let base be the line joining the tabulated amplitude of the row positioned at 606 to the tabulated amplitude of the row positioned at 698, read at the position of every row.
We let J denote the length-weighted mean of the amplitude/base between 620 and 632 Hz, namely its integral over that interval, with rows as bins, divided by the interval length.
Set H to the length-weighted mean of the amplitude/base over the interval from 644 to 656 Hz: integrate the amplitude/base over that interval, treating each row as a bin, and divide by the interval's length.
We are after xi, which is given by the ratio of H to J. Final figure 0.93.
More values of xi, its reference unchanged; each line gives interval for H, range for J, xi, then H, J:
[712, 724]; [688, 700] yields 0.94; 0.93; 0.98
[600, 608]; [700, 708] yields 1.04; 1.02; 0.98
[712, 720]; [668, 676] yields 0.80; 0.94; 1.18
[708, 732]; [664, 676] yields 0.76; 0.90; 1.18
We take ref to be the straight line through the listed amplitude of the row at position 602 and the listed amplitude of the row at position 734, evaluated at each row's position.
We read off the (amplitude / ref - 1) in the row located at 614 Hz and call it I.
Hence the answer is 0.57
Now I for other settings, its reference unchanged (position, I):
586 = 1.03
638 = 0.40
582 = 0.97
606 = -0.02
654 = 0.40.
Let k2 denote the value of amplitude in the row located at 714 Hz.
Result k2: 252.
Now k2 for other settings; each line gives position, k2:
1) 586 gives 242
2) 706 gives 259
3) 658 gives 250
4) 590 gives 245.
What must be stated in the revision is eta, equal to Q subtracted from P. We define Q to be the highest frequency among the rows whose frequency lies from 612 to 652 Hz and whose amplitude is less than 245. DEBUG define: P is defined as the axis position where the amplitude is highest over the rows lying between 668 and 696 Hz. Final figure 32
